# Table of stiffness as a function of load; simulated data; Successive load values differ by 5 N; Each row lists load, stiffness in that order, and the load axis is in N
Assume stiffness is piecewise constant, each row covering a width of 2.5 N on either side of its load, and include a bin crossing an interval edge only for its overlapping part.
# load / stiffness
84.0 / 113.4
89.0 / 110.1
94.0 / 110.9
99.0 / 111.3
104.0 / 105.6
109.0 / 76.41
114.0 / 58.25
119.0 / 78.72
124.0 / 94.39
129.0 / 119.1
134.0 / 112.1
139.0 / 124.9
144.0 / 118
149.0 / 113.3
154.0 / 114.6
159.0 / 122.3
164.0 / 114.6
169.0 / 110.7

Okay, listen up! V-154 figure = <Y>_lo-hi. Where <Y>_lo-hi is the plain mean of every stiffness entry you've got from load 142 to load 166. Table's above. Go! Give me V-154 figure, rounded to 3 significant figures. 117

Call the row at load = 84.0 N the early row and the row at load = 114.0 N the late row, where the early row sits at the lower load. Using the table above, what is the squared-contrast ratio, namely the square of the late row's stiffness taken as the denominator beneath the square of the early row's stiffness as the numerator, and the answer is 3.8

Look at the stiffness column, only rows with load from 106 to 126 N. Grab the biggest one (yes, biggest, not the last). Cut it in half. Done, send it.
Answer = 47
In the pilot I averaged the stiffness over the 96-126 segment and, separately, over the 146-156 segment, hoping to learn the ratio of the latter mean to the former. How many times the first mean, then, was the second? 1.30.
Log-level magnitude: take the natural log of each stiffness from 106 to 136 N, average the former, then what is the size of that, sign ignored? 4.47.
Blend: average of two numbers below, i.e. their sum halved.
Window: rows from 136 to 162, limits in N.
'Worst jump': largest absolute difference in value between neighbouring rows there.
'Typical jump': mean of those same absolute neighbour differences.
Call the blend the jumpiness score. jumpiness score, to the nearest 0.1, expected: 6.4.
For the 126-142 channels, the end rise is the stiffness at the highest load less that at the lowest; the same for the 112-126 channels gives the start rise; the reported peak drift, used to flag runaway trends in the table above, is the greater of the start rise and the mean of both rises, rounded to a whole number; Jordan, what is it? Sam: 36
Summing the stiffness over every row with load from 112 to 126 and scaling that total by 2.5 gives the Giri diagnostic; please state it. 578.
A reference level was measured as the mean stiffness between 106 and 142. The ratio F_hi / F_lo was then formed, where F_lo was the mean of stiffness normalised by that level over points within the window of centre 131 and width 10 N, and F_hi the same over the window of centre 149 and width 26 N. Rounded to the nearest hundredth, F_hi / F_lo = 1.03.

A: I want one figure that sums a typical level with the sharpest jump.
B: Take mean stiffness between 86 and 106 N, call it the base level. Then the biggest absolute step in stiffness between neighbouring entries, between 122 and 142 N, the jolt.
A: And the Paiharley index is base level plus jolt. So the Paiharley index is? 134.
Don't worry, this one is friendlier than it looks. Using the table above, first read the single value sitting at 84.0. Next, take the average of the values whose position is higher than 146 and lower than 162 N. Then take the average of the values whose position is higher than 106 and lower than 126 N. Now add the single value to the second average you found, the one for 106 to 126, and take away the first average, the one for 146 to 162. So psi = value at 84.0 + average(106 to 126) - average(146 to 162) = 74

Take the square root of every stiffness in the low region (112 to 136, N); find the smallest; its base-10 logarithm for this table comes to 0.88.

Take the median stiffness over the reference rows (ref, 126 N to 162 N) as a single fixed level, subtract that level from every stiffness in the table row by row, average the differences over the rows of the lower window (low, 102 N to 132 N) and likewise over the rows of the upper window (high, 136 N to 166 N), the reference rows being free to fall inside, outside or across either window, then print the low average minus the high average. -29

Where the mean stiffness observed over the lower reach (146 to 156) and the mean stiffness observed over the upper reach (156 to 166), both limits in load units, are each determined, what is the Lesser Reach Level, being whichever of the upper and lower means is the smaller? 114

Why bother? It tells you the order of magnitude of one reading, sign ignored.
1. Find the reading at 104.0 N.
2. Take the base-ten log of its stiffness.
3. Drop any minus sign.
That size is 2.02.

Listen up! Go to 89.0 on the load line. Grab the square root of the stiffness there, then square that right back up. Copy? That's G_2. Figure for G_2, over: 110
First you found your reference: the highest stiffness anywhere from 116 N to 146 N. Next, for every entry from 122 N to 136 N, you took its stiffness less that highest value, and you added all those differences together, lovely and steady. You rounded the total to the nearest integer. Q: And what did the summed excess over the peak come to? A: -49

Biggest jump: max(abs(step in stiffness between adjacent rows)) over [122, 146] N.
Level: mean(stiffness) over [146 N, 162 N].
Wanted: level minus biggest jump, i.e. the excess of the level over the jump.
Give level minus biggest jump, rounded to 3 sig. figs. 92.0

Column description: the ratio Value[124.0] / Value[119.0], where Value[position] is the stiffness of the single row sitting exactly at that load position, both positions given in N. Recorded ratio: 1.2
